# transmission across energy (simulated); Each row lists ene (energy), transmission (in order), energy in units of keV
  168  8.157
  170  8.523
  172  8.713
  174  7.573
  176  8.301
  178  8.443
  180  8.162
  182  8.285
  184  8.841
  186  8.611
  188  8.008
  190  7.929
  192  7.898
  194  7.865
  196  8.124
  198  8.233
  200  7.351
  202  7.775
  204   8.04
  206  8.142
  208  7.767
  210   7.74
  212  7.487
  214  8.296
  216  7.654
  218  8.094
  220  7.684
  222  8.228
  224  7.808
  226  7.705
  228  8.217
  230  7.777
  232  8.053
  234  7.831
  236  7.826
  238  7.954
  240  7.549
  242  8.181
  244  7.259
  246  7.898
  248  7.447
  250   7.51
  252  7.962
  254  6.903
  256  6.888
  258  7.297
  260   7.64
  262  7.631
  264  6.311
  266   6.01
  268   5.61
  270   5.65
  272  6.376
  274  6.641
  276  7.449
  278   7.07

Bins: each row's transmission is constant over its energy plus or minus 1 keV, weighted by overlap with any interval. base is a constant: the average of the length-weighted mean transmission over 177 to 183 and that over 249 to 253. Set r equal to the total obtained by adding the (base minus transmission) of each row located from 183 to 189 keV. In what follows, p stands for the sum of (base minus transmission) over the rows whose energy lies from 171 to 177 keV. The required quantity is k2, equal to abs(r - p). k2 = 0.9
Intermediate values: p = -0.5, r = -1.4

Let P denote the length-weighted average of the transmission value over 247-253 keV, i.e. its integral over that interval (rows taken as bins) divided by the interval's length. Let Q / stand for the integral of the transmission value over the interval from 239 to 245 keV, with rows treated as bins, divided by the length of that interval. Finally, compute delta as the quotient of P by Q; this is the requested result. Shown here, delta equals 1.00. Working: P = 7.64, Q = 7.66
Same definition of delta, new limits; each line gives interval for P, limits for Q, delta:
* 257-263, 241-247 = 0.97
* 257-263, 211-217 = 0.96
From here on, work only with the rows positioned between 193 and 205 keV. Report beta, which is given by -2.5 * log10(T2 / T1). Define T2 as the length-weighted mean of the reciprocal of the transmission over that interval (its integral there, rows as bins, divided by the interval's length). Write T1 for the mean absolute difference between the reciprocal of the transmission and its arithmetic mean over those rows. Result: -3.8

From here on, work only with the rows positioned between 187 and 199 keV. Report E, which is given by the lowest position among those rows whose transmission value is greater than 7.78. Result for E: 188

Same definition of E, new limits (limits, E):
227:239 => 228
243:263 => 246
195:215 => 196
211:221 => 214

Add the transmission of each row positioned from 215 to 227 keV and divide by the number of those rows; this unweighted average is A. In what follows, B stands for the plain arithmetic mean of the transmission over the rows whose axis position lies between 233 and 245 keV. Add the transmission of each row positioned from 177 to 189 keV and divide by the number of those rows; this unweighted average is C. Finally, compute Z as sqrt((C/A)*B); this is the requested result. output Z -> 2.88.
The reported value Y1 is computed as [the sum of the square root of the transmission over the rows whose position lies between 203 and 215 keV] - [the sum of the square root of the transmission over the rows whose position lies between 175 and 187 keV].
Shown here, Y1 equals -0.6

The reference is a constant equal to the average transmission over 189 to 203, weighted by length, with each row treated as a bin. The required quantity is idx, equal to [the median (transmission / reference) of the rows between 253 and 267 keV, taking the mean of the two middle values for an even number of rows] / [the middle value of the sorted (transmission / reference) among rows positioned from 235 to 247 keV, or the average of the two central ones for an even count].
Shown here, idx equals 0.88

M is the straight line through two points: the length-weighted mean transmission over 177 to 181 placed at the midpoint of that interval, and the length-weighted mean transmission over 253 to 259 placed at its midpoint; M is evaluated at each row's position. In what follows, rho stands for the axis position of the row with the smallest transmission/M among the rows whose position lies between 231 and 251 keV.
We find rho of 244 keV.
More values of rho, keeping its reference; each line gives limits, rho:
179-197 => 190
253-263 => 254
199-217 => 200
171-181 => 174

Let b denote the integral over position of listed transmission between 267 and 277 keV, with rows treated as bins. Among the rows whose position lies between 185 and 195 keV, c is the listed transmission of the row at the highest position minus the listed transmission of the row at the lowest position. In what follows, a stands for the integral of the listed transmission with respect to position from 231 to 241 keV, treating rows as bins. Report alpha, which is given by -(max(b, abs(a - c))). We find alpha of -79.2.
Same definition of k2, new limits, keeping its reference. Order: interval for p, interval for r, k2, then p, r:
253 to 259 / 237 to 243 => 2.6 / 3.0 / 0.4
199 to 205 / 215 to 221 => 0.3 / 0.9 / 0.6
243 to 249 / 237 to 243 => 1.1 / 1.4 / 0.4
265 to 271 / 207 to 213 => 5.7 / 6.8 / 1.1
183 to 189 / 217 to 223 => 1.5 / -1.4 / 0.0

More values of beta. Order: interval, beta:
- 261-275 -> -2.8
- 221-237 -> -4.1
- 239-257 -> -3.3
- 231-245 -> -3.8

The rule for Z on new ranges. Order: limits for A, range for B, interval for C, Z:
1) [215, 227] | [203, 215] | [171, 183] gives 2.88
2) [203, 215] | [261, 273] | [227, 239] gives 2.51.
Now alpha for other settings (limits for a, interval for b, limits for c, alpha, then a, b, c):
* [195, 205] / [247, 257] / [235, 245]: -79.6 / 79.0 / 73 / -0.6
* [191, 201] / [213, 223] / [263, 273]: -79.9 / 78.9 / 80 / 0.1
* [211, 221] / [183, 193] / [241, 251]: -82.6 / 78.4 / 83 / -0.7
